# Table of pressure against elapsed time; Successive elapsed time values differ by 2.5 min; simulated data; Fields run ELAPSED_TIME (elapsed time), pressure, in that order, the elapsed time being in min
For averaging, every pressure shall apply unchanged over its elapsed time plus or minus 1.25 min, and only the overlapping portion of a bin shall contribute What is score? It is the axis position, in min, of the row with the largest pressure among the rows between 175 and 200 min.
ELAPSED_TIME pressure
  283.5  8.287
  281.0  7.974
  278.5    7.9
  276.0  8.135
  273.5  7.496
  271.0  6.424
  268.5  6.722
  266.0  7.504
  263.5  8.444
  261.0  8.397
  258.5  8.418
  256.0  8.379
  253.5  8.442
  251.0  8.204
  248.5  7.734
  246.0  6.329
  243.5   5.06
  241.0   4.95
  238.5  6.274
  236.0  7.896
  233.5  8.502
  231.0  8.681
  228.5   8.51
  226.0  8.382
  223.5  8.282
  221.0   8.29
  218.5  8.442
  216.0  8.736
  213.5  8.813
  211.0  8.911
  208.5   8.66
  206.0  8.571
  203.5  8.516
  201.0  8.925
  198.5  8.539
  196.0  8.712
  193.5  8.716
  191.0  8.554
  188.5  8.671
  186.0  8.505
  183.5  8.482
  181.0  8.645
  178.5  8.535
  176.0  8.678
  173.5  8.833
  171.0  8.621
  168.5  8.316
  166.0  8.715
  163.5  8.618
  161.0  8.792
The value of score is 193.5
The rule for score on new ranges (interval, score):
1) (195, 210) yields 201.0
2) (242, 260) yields 253.5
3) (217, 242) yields 231.0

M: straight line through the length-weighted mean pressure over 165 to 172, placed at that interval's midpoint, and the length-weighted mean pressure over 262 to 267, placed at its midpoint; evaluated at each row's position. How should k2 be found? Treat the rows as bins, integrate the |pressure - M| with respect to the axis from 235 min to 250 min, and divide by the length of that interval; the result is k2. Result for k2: 1.76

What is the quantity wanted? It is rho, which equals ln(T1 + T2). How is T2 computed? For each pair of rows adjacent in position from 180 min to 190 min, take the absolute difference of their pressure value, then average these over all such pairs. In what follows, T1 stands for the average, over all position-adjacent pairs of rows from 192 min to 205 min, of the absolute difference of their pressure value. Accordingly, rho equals -1.0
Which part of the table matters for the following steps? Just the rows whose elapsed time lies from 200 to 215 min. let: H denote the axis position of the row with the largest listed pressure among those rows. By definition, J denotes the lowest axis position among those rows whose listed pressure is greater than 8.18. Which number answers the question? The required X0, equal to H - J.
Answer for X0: 0.0 min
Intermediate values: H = 201.0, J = 201.0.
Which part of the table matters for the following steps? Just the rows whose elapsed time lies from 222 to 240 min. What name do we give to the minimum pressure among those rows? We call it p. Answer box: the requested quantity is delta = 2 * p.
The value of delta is 12.5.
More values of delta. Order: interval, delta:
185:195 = 17.0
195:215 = 17.0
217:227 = 16.6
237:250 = 9.9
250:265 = 16.4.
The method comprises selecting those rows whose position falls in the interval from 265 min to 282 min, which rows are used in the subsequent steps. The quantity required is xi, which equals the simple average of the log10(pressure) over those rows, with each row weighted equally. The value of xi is 0.87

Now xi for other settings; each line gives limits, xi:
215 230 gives 0.93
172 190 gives 0.94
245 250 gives 0.84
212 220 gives 0.94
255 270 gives 0.90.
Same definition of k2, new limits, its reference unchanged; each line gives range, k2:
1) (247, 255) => 0.33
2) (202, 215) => 0.38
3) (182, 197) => 0.18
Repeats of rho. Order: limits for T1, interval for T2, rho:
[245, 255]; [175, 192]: -0.2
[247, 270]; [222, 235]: -0.8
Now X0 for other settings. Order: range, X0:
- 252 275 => 10.0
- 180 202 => 20.0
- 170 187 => 2.5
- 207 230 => 2.5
